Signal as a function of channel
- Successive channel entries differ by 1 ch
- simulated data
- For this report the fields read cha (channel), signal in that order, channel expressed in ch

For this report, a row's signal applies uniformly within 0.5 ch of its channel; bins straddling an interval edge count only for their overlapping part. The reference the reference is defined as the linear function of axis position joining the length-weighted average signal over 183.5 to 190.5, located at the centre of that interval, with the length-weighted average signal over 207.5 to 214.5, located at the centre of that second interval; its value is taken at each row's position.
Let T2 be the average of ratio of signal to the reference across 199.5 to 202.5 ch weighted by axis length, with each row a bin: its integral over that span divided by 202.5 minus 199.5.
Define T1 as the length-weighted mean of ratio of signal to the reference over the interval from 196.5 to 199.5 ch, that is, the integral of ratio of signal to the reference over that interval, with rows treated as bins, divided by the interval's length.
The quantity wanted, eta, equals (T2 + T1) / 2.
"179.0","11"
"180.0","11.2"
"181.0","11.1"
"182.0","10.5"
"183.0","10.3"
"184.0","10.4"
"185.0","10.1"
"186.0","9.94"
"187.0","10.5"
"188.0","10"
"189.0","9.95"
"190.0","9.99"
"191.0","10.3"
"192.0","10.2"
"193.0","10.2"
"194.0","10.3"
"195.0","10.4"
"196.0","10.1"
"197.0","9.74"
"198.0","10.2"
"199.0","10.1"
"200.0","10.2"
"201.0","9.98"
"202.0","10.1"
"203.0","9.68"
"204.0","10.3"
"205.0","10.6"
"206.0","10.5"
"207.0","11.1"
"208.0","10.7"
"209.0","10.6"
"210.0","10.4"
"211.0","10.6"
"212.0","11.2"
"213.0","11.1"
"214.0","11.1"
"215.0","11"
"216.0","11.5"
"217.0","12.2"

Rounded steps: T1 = 0.959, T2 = 0.96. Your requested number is 0.96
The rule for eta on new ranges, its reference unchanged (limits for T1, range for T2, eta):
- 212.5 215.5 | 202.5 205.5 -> 0.99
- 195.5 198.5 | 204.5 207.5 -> 0.98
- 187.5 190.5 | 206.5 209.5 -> 0.99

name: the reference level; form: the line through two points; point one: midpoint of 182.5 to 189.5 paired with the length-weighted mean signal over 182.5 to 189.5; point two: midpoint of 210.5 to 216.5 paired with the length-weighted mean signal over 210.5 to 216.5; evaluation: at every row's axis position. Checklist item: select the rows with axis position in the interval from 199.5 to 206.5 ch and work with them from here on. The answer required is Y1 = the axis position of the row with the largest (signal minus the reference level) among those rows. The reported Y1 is 205.0 ch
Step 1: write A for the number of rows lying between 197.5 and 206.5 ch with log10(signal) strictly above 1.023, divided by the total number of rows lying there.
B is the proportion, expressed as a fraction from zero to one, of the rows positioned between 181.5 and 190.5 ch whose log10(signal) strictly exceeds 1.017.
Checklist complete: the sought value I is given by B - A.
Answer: 0.2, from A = 0.11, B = 0.33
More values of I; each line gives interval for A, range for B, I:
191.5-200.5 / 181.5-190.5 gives 0.3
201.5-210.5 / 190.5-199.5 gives -0.3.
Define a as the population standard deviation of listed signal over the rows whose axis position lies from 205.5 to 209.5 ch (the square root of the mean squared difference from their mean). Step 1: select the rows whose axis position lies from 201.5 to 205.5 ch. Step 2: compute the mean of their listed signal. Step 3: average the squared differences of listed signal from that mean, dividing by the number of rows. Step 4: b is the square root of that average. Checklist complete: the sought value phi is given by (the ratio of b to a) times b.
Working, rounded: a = 0.23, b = 0.33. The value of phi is 0.5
